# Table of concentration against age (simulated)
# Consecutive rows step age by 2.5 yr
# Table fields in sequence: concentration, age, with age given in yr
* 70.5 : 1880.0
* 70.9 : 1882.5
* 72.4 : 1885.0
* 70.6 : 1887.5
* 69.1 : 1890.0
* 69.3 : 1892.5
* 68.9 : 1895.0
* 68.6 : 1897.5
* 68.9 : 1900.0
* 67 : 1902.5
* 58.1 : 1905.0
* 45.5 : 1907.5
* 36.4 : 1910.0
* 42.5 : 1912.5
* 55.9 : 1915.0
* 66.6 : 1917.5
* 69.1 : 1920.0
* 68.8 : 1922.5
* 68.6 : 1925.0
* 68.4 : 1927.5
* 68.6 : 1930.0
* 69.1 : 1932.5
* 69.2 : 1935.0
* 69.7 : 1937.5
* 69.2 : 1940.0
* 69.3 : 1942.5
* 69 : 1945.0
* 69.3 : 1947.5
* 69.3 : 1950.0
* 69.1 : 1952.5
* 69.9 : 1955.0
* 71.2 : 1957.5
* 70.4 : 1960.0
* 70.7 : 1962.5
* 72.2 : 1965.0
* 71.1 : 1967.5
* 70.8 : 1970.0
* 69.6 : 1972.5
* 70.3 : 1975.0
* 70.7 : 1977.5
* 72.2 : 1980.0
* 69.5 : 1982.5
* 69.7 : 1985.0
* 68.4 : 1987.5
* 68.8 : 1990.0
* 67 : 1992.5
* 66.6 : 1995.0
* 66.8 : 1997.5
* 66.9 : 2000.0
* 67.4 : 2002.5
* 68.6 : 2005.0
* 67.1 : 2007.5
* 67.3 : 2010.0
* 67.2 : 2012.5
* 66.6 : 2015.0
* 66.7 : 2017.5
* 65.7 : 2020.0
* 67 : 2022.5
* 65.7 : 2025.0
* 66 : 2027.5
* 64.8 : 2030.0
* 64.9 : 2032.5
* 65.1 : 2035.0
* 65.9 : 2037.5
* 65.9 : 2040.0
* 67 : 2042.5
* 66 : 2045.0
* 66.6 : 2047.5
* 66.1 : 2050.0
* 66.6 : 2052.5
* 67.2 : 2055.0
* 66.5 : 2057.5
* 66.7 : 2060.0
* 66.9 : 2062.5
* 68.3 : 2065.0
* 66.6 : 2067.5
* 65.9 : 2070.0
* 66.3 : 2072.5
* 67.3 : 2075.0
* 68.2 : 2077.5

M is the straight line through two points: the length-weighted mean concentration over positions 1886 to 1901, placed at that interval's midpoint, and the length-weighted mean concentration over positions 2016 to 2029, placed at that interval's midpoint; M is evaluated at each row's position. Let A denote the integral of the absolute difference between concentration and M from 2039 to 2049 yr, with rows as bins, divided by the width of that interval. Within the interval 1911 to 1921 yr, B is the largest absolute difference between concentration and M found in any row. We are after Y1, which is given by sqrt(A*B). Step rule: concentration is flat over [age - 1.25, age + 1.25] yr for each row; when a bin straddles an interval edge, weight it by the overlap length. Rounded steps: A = 0.7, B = 26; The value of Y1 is 4.3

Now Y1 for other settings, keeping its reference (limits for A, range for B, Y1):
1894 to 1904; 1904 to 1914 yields 5.9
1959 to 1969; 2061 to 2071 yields 3.3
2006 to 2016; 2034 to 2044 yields 0.9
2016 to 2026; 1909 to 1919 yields 4.2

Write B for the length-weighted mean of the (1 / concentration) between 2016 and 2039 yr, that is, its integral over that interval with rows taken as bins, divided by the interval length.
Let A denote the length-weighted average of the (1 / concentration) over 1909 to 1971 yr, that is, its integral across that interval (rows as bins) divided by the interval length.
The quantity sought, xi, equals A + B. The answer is 0.0306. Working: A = 0.0154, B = 0.0152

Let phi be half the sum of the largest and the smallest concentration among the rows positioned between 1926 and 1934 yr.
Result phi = 69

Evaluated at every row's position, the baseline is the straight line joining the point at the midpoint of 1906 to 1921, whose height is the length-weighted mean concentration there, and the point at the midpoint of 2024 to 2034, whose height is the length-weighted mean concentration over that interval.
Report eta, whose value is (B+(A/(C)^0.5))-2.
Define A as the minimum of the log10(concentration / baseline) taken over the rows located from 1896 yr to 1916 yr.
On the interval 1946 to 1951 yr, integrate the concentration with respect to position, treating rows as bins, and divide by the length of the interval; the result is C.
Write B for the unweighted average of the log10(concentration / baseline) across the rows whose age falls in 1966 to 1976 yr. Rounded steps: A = -0.16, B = 0.08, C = 69.3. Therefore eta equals -1.94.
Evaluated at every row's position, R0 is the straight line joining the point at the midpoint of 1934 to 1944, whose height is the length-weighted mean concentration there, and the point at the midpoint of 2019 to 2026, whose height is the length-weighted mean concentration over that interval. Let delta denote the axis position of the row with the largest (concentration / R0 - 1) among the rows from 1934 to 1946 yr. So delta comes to 1937.5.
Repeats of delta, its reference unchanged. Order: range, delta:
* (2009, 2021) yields 2010.0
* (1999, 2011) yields 2005.0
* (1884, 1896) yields 1885.0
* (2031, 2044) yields 2042.5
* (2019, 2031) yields 2022.5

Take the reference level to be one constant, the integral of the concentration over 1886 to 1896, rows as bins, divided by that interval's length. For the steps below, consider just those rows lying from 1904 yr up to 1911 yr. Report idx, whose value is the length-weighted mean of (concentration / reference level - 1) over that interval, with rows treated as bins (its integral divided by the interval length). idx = -0.33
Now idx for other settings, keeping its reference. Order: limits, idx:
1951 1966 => 0.01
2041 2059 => -0.04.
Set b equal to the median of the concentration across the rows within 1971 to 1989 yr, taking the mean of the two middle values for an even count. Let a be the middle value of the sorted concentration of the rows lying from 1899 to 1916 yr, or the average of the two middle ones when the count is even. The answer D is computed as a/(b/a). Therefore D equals 45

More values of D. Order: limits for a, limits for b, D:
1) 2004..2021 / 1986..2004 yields 67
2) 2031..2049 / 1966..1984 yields 61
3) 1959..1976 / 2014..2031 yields 76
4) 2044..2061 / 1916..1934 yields 65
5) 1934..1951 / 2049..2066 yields 72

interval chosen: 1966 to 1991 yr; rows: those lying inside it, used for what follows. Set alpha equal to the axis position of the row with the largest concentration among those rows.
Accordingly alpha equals 1980.0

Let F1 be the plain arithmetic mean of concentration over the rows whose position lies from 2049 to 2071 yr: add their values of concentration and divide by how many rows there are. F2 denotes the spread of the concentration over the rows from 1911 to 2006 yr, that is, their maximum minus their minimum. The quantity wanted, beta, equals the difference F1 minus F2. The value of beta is 37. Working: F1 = 66.8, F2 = 30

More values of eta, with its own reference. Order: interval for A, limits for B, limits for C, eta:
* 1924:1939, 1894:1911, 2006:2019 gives -1.94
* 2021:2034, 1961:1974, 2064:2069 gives -1.92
